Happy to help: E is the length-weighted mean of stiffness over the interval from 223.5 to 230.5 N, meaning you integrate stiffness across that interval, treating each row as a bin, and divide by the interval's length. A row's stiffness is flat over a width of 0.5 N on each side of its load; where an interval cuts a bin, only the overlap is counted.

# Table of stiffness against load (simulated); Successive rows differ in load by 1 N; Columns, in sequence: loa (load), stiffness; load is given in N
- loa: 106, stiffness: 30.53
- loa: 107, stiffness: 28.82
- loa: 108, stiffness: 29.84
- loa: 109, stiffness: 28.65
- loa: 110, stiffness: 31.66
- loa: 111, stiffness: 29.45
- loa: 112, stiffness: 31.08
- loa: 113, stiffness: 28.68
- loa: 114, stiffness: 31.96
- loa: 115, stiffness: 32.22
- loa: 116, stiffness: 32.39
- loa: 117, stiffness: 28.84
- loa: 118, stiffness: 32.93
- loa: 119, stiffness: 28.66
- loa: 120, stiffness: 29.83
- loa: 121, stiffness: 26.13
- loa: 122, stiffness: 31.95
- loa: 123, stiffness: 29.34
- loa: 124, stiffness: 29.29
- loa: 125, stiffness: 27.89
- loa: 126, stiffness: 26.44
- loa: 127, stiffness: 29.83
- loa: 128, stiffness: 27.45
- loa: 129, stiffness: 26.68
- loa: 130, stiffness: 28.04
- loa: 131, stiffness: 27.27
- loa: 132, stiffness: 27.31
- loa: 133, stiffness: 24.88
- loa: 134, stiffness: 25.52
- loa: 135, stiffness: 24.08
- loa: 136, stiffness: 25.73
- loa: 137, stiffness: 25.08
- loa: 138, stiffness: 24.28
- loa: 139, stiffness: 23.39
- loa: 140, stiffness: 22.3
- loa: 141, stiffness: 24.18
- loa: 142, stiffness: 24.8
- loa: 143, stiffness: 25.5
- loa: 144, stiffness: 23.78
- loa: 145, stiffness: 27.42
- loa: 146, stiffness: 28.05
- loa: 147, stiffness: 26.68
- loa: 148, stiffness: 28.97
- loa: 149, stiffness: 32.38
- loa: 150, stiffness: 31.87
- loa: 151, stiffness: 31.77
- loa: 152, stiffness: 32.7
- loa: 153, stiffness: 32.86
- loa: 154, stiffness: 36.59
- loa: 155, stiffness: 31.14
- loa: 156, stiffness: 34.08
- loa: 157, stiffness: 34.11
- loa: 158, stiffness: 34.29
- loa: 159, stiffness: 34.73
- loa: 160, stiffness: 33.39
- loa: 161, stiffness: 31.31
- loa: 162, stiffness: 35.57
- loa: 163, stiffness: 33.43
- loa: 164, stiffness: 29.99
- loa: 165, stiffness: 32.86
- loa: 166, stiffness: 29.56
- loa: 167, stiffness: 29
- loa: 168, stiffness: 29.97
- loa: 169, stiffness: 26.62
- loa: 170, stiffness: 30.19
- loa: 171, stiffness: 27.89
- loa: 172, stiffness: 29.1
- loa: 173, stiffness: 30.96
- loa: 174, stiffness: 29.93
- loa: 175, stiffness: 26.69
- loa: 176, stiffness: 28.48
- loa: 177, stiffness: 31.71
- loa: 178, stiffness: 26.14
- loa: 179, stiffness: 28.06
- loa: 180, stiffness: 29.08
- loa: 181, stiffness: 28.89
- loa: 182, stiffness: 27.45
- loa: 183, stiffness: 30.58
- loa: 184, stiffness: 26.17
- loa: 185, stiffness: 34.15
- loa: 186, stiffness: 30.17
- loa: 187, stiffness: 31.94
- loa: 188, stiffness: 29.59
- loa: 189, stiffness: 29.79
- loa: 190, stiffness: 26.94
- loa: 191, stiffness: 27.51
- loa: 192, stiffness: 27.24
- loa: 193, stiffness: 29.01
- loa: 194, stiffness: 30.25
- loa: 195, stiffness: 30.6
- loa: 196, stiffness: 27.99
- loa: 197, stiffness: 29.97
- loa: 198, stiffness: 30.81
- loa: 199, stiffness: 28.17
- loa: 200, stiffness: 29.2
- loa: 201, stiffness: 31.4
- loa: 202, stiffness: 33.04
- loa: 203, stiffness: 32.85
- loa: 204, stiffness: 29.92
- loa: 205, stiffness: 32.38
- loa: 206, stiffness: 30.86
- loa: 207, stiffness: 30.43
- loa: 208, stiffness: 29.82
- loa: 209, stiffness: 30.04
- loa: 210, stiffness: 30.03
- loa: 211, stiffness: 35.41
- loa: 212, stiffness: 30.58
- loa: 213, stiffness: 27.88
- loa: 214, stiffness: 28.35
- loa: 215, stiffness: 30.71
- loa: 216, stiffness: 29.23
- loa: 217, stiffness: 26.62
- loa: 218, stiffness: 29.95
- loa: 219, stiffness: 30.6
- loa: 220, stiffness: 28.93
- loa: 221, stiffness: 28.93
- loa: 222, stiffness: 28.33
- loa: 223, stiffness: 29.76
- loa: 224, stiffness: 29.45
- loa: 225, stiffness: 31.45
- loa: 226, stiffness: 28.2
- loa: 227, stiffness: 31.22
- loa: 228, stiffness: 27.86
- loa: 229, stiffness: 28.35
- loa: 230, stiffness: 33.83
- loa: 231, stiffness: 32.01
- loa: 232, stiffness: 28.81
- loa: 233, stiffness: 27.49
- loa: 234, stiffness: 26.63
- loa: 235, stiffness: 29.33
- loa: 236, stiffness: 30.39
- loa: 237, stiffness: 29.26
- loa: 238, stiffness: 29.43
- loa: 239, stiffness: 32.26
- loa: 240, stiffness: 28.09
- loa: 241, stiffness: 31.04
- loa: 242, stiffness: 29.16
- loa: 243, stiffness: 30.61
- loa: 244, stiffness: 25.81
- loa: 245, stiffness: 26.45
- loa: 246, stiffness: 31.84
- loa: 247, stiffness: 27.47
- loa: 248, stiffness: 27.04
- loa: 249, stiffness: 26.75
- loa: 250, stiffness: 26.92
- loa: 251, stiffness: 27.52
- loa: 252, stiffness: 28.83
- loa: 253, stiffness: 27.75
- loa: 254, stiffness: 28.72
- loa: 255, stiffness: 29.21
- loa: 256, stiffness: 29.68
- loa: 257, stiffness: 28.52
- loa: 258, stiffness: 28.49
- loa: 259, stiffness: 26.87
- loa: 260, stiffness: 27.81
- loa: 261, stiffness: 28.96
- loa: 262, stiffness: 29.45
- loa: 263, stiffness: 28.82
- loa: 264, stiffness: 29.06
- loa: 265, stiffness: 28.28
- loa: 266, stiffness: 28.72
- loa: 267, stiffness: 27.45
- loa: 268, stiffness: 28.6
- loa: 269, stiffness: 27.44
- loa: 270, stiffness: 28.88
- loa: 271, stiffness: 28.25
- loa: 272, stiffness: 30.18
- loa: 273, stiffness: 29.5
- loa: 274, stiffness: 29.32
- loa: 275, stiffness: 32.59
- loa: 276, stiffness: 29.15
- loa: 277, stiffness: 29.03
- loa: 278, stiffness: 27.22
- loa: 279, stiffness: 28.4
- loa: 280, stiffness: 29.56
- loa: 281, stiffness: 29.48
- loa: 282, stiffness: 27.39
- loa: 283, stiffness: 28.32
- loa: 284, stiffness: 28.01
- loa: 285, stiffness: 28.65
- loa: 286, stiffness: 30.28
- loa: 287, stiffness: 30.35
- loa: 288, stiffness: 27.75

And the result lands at 30.1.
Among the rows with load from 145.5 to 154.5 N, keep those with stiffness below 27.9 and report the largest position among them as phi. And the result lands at 147 N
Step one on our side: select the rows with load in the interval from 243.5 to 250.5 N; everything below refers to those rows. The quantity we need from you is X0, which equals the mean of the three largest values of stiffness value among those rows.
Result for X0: 29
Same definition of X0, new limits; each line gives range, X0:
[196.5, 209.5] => 33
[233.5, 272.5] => 32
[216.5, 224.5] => 30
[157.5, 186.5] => 35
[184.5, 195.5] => 32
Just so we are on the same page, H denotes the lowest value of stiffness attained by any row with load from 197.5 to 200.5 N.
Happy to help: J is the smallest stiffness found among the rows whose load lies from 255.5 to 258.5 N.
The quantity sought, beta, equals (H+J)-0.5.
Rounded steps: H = 28.17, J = 28.49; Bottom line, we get 56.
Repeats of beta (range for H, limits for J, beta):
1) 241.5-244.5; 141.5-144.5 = 49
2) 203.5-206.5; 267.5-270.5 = 57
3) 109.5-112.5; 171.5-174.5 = 58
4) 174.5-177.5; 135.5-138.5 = 50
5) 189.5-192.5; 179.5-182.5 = 54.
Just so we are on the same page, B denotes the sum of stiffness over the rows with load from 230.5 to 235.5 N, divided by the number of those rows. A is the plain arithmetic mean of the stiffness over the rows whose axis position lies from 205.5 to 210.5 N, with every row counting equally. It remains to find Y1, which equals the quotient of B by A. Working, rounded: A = 30.2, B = 28.9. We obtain 0.95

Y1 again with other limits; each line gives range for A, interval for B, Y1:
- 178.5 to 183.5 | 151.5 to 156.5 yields 1.16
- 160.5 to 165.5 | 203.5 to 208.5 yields 0.94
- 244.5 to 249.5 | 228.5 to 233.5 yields 1.08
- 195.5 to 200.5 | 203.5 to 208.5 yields 1.05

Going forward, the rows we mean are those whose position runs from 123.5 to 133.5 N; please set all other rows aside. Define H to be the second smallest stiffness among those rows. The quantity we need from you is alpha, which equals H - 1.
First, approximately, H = 26.44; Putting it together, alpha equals 25.4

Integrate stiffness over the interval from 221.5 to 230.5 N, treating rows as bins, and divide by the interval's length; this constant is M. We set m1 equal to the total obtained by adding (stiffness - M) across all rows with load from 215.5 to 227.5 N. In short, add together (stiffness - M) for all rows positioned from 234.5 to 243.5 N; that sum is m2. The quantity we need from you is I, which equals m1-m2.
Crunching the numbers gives -6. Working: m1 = -5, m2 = 1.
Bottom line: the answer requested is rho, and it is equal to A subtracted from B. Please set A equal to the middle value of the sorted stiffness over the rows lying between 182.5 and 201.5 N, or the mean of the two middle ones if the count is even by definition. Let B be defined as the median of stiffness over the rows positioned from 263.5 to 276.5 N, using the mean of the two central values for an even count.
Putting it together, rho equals -1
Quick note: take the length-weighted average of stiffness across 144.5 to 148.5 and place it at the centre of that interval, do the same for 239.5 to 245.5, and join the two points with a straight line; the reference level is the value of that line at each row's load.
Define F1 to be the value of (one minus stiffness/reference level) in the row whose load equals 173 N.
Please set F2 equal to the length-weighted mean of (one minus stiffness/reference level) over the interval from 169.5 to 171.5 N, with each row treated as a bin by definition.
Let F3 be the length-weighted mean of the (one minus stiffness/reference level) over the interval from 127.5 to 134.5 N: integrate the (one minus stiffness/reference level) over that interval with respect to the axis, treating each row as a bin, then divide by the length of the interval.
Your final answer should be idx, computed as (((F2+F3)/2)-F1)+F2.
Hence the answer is 0.07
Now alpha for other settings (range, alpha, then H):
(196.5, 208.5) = 28.2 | 29.2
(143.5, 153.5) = 25.7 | 26.68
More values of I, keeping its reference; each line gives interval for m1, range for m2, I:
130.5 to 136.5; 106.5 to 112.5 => -25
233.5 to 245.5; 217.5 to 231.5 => -11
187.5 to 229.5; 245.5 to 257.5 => 15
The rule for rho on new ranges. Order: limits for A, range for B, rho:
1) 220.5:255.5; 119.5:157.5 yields -1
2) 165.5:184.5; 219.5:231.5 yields 0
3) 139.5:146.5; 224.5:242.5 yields 4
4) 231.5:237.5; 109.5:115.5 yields 2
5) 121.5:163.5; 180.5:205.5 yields 2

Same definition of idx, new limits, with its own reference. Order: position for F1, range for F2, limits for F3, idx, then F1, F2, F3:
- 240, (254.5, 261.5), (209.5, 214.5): -0.05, 0.01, 0.005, -0.08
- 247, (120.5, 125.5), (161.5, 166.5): -0.19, 0.04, -0.048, -0.16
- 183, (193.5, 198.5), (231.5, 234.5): 0.01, -0.09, -0.062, 0.03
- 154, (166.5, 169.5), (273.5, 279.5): 0.27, -0.31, -0.021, -0.02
